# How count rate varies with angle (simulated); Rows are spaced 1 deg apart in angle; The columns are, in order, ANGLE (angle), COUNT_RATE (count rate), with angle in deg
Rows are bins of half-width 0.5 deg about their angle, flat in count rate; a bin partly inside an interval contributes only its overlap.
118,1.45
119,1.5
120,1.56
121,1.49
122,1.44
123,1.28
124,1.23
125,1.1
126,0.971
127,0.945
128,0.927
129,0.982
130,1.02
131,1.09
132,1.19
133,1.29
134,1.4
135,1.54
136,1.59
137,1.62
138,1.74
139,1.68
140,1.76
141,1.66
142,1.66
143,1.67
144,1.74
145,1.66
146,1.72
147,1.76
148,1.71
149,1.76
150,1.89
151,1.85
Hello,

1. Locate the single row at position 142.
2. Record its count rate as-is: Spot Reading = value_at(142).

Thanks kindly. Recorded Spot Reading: 1.66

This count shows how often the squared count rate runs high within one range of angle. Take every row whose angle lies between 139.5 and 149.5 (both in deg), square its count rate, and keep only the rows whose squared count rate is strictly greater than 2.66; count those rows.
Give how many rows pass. 10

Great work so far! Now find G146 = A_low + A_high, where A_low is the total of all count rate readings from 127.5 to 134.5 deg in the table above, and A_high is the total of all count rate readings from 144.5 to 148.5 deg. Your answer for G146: 15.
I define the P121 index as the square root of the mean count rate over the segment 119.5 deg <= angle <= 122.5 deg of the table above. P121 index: 1.22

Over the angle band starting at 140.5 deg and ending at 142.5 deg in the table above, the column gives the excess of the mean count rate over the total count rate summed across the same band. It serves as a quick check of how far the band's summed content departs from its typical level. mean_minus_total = -1.66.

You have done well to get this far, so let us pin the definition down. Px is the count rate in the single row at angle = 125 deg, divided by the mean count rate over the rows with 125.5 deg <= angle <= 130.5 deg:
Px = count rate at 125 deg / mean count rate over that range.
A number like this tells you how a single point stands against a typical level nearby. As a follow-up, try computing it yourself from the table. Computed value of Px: 1.1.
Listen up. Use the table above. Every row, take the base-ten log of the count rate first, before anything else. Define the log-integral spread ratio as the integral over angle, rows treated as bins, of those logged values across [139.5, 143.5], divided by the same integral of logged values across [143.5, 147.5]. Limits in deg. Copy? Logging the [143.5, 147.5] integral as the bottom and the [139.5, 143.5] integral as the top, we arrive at 1.0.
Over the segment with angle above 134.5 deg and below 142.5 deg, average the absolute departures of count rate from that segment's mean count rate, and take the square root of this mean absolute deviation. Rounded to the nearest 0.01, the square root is 0.23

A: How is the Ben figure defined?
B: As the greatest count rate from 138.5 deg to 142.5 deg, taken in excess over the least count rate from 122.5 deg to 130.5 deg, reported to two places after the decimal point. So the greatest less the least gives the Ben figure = 0.83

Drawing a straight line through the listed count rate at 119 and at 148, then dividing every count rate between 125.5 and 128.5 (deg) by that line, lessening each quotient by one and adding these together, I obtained -1.2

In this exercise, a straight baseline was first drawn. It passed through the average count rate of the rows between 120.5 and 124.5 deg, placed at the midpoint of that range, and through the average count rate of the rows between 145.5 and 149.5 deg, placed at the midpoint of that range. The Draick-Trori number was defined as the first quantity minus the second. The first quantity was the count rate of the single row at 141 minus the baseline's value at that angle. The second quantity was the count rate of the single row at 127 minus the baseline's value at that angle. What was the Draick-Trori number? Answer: 0.50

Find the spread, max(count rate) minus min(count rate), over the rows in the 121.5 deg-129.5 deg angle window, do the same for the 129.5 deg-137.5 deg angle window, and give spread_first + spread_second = 1.1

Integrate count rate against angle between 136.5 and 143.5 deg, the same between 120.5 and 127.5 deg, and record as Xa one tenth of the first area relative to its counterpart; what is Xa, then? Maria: 0.139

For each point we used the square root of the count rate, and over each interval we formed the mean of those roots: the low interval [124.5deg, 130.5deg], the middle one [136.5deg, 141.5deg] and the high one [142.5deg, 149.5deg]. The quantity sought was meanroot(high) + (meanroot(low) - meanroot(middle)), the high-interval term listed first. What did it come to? 1.00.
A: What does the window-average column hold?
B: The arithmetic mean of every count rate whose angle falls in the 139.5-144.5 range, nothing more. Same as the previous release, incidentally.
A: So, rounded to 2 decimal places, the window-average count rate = 1.70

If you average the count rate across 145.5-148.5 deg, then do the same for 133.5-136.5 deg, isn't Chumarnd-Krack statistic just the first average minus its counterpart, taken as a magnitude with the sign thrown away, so 0.22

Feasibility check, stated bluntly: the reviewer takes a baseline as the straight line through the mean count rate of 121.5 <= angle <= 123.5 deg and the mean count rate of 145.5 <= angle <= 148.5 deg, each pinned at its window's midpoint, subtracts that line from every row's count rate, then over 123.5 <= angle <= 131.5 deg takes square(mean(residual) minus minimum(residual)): 0.013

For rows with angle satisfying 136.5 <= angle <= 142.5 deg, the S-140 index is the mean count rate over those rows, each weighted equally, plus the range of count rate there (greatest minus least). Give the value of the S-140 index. 1.83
